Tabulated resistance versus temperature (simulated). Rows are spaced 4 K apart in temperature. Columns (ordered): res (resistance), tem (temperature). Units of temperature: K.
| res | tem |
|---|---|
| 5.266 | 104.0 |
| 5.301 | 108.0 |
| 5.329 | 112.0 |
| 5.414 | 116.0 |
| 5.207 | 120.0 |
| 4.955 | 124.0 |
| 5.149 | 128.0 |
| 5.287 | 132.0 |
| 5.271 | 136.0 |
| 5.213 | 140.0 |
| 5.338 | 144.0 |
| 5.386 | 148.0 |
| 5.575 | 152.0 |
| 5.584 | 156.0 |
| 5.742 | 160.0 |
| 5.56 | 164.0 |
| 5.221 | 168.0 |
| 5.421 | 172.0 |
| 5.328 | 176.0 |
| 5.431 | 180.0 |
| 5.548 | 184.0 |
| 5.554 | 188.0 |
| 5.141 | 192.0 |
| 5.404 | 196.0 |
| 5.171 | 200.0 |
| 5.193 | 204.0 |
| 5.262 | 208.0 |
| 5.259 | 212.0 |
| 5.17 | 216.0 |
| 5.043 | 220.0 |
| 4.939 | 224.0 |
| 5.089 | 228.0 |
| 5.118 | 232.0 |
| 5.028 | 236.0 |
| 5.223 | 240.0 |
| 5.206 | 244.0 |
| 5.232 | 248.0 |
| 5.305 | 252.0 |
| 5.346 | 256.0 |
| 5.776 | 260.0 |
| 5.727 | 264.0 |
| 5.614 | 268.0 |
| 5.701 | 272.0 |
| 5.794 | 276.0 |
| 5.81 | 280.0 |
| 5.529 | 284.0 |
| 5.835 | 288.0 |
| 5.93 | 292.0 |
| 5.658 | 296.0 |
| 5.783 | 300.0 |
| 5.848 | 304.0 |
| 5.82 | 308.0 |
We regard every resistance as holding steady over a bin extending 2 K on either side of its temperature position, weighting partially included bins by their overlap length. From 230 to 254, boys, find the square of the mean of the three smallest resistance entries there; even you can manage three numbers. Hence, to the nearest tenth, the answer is 26.2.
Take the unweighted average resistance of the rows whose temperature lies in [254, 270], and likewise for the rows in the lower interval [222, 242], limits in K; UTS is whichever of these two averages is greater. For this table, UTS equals 5.6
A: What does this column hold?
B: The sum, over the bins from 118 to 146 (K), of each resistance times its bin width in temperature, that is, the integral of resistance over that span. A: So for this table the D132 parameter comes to 146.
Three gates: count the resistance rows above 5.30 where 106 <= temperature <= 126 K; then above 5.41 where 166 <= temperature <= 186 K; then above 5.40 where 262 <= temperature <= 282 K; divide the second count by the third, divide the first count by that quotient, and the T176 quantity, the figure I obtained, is 5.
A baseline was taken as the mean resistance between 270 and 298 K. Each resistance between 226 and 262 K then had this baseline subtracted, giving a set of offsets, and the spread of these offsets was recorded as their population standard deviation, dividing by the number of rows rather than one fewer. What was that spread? 0.21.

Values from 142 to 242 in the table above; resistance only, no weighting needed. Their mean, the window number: 5.31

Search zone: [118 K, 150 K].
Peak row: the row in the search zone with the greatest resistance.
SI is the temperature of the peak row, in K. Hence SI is 148.0 K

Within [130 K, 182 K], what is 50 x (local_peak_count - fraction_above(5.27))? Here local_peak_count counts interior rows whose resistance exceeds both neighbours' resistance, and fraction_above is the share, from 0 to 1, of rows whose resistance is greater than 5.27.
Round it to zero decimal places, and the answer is 58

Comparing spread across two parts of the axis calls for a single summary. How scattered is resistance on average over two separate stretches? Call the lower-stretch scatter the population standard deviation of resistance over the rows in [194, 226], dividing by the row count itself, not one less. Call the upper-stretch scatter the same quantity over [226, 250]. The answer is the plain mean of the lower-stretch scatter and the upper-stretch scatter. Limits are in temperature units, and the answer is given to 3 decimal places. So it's 0.104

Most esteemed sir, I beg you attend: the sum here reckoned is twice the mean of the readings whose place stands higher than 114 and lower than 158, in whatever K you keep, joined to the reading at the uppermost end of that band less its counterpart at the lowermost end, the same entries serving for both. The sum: 10.78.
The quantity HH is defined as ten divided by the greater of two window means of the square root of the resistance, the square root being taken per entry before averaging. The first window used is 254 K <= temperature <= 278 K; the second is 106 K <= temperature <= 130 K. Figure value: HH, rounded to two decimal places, 4.20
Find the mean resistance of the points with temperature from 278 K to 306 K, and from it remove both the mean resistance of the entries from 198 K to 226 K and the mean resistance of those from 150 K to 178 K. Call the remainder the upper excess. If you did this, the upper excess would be -4.87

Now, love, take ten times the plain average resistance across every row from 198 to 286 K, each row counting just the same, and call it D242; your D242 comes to 53.4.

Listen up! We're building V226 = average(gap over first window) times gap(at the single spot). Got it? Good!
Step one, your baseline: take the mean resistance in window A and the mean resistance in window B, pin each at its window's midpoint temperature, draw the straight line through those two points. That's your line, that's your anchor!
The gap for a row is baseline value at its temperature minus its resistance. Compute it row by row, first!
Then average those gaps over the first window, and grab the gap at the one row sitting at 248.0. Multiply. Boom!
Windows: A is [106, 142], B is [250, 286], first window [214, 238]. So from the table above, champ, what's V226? 0.15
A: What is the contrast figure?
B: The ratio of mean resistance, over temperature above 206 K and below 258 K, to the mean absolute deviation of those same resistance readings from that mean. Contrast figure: 53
